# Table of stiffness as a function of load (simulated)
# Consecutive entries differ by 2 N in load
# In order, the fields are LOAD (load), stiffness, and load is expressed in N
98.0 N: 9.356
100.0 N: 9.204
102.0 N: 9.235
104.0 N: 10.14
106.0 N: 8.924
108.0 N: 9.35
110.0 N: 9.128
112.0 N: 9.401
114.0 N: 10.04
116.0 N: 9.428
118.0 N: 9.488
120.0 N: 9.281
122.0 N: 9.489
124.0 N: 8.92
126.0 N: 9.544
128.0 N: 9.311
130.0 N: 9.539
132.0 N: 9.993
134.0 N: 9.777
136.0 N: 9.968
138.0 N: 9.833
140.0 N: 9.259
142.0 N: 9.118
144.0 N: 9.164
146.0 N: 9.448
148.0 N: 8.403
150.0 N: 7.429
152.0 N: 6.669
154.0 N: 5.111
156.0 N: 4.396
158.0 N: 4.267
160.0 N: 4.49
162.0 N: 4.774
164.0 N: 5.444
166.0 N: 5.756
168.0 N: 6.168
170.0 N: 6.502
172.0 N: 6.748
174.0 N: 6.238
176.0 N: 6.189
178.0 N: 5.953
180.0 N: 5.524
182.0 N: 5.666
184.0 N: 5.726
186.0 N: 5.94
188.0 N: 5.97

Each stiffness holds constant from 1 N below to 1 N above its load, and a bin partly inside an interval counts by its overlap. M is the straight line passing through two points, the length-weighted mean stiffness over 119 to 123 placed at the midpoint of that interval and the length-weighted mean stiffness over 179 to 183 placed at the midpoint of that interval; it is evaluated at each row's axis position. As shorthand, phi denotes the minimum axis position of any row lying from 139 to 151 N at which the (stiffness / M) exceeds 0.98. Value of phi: 140.0 N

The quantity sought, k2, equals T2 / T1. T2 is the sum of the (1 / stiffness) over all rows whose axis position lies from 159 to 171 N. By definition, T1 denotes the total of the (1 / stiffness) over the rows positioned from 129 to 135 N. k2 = 3.60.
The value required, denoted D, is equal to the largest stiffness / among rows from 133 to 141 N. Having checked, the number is 9.968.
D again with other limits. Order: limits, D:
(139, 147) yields 9.448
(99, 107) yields 10.14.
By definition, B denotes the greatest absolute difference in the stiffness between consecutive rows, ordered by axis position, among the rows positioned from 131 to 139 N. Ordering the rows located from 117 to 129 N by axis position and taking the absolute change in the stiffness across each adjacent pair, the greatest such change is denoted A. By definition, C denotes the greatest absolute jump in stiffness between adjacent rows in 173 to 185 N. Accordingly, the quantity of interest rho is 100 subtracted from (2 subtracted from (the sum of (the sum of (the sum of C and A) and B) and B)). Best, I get -101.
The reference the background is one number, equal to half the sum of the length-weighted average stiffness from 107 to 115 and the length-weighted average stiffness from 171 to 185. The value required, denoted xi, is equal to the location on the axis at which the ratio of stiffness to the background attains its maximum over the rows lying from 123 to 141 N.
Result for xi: 132.0 N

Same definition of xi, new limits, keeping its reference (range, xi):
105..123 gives 114.0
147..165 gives 148.0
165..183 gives 172.0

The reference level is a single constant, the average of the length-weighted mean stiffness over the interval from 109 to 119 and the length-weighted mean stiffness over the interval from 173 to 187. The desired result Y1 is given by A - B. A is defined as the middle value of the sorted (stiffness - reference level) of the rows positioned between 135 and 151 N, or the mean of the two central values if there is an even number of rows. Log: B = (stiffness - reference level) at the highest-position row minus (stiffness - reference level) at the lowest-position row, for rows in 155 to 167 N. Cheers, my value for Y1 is 0.2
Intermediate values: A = 1.5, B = 1.36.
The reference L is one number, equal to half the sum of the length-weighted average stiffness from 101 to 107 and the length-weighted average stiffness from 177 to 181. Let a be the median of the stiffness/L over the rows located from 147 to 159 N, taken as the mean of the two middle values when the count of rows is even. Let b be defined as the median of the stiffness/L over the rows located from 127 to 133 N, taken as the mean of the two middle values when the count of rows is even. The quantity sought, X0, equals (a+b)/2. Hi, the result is 1.02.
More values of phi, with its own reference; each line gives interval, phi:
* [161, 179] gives 170.0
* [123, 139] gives 126.0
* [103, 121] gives 114.0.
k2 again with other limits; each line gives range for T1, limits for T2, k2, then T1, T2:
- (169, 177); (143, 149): 0.54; 0.62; 0.33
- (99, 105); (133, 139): 0.96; 0.32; 0.30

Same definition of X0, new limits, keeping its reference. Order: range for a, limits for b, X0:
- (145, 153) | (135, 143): 1.15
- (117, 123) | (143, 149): 1.23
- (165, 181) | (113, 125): 1.03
